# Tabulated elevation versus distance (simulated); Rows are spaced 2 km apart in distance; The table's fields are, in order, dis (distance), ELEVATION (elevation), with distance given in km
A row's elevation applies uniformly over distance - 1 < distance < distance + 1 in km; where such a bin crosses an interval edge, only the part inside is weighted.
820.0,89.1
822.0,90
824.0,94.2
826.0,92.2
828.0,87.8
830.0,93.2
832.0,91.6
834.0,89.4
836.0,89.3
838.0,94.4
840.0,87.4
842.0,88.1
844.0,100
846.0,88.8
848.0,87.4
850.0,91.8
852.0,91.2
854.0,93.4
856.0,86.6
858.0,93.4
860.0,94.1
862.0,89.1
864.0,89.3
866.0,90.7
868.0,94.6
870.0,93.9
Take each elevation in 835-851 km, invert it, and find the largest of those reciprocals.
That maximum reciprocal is 0.0114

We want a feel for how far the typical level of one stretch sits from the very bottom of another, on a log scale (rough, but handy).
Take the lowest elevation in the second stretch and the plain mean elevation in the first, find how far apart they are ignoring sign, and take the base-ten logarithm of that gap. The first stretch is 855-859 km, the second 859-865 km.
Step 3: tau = -0.05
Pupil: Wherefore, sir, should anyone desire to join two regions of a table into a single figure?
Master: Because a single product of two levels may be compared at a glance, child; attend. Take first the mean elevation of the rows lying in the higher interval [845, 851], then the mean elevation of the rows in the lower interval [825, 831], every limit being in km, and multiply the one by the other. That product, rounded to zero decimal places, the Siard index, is 8135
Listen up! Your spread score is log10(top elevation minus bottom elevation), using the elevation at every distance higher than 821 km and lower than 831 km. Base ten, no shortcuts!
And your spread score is 0.81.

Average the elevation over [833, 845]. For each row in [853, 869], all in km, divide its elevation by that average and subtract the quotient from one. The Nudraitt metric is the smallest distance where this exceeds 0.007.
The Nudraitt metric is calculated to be 856.0 km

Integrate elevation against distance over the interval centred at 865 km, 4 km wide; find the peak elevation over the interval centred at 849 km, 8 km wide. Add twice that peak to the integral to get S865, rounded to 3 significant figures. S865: 544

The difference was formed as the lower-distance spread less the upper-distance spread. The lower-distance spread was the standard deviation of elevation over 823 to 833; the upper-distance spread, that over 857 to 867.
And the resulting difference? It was 0.1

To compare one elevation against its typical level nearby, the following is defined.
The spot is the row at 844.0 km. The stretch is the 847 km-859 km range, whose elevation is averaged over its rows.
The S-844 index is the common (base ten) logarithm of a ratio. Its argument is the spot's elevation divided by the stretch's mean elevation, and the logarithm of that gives 0.043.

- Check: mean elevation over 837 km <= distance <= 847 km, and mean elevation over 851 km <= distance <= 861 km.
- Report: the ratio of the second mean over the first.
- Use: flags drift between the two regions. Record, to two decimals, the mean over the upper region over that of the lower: 1.00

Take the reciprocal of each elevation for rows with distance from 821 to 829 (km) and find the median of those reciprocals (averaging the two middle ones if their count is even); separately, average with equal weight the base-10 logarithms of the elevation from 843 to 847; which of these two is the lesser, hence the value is 0.0110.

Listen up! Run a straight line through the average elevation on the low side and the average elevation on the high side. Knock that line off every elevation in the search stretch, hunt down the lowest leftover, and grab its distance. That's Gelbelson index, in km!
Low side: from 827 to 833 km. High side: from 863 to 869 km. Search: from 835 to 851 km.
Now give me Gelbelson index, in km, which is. 848.0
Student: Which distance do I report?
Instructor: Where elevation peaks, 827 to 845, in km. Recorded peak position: 844.0 km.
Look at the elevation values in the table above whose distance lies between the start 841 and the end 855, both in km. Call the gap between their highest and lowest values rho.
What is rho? 12.6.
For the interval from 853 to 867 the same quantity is 7.5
